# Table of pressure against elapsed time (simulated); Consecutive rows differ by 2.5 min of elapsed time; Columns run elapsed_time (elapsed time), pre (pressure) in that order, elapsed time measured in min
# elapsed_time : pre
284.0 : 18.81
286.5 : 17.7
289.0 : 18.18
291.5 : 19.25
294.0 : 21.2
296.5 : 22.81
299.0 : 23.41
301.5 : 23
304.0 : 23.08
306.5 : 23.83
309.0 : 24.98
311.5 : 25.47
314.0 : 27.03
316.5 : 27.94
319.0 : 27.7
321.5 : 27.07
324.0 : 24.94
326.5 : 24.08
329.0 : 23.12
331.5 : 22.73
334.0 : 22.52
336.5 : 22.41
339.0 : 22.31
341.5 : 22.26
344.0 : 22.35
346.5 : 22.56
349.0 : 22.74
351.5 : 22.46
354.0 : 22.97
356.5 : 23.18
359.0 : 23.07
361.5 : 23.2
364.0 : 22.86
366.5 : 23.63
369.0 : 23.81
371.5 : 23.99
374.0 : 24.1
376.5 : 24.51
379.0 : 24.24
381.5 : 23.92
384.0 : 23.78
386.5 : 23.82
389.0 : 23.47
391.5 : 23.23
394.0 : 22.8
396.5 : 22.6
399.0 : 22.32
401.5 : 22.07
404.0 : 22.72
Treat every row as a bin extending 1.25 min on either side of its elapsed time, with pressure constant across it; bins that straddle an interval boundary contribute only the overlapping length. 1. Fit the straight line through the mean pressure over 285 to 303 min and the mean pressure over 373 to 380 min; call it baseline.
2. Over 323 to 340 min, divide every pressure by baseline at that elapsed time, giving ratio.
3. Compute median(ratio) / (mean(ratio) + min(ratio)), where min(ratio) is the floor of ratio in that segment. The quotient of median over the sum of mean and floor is 0.503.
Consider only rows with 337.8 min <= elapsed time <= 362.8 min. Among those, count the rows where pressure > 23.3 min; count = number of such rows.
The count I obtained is 0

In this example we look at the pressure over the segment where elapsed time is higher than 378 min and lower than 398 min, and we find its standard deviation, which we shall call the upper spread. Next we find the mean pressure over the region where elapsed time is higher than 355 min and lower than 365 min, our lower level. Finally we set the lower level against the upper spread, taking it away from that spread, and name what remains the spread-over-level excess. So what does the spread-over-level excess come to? -22.5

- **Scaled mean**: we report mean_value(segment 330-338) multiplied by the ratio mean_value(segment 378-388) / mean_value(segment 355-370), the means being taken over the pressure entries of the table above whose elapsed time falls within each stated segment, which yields 23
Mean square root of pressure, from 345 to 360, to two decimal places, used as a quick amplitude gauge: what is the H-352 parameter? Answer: 4.78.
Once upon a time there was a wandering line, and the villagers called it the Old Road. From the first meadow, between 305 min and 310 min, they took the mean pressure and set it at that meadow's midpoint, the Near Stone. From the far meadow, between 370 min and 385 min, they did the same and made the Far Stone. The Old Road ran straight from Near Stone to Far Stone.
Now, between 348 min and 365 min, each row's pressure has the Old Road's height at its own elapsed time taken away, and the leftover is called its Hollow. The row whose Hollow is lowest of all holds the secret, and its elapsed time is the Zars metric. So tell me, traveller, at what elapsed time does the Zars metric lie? 351.5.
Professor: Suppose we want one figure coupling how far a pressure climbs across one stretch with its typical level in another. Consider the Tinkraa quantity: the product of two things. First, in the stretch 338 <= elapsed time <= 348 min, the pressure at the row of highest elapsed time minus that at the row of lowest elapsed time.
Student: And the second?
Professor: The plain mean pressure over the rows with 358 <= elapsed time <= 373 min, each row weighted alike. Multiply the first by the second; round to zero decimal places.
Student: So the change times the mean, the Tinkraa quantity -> 6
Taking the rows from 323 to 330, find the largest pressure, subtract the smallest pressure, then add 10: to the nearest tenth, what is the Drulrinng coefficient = 11.8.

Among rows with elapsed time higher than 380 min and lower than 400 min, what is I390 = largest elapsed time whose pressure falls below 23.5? 399.0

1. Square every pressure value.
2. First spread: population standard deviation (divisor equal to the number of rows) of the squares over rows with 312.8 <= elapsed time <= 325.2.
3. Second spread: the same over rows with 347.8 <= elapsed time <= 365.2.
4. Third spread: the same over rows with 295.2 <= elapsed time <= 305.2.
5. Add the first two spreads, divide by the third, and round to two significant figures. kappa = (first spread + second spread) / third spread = 6.7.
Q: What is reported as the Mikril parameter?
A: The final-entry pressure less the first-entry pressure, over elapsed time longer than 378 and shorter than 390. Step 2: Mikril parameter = -1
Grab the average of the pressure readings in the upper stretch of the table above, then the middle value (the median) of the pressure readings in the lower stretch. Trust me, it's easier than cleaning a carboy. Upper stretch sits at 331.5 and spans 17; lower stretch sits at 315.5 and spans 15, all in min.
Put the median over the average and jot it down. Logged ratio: 1.17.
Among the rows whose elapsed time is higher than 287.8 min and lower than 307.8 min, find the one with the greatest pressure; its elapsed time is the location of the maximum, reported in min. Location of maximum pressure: 306.5 min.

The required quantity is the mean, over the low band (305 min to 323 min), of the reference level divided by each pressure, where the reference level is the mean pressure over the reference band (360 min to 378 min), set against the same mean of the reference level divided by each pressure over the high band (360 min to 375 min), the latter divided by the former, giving 1.11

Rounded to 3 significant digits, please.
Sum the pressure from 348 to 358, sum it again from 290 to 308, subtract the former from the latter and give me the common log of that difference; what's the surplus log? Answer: 1.81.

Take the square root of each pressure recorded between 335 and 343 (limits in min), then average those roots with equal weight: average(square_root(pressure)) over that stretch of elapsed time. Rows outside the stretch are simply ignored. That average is 4.73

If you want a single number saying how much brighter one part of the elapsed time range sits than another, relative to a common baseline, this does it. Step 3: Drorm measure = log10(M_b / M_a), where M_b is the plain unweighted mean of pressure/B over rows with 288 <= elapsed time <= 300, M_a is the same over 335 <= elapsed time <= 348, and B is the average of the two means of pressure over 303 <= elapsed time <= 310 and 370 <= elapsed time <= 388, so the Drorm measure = -0.03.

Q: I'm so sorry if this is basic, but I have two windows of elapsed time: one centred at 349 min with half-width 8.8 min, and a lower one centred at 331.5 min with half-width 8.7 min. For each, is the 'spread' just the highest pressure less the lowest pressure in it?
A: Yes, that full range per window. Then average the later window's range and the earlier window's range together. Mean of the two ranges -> 1.8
